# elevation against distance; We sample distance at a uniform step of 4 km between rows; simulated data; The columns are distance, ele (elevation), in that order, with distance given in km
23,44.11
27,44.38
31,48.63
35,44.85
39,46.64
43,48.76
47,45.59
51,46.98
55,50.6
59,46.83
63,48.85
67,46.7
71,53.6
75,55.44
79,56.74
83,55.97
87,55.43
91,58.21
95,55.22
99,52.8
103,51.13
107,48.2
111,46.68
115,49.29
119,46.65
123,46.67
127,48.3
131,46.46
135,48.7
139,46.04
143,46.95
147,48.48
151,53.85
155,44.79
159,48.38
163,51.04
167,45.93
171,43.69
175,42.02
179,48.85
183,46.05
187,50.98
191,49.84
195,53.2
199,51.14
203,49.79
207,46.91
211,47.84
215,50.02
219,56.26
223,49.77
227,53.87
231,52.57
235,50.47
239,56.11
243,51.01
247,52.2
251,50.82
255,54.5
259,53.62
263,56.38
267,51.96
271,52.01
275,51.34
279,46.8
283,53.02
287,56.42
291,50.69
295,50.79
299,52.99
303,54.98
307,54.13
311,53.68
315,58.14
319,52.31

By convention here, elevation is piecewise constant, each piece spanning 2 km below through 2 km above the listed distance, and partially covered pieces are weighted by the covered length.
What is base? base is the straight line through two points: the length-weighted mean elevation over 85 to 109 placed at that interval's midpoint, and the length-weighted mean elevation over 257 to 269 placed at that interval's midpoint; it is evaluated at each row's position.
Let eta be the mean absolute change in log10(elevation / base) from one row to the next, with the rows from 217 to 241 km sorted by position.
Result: 0.032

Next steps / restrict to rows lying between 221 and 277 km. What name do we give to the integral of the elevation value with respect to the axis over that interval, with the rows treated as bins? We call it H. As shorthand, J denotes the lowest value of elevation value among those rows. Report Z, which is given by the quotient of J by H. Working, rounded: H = 2947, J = 49.77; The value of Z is 0.017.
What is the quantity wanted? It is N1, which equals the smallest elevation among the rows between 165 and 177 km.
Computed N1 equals 42.02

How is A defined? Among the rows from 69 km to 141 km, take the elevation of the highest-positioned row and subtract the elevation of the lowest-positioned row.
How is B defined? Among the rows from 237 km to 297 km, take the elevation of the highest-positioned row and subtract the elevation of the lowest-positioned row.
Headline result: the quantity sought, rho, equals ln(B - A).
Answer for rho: 0.8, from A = -8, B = -5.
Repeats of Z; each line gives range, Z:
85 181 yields 0.009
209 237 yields 0.033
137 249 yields 0.008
